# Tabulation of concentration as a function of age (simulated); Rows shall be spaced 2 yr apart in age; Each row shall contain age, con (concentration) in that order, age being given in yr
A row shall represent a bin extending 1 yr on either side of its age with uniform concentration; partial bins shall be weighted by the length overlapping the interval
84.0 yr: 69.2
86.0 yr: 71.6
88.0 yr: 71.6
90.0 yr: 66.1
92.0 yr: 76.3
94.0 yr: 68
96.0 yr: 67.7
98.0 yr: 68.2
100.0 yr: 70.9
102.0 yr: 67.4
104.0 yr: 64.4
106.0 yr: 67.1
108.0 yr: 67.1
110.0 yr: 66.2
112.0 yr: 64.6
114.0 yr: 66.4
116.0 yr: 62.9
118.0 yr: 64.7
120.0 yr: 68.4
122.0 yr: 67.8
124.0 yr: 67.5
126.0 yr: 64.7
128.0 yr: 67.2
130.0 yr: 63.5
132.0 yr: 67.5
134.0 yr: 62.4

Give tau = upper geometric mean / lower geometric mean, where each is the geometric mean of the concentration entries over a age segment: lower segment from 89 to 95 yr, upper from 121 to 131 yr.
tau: 0.94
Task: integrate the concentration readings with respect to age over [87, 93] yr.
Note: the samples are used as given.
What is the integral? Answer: 428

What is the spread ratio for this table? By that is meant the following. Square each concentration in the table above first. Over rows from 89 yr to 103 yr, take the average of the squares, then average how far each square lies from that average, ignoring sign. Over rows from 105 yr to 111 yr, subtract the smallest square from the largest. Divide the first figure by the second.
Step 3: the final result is 3.0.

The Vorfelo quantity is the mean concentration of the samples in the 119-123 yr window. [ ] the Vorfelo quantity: 68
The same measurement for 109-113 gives 65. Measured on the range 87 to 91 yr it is 69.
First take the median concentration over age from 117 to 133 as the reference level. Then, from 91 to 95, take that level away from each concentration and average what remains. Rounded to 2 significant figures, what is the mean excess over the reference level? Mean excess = 4.8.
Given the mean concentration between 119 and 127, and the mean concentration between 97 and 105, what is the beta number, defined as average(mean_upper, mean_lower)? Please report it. 67.4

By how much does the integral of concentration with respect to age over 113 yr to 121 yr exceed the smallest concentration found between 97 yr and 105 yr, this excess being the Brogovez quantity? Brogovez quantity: 460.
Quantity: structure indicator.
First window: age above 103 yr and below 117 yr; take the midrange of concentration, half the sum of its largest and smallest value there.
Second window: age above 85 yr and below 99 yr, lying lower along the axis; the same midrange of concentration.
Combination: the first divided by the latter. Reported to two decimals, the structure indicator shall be 0.91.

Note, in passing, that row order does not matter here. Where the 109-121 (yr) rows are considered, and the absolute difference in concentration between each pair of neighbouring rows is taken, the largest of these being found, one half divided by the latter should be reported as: 0.135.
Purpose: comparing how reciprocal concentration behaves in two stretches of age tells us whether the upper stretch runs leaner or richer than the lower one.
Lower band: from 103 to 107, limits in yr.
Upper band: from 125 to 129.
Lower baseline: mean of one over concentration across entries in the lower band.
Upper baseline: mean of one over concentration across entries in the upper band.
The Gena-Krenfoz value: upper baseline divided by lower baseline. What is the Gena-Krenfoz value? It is 0.997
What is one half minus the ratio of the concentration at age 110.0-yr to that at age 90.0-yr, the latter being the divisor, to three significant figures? -0.502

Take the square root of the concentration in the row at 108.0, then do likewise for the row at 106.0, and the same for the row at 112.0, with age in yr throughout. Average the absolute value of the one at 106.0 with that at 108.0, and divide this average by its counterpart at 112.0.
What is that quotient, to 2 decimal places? 1.02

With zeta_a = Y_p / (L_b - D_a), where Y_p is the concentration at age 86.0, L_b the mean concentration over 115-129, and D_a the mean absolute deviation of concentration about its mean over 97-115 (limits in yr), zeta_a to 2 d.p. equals 1.10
